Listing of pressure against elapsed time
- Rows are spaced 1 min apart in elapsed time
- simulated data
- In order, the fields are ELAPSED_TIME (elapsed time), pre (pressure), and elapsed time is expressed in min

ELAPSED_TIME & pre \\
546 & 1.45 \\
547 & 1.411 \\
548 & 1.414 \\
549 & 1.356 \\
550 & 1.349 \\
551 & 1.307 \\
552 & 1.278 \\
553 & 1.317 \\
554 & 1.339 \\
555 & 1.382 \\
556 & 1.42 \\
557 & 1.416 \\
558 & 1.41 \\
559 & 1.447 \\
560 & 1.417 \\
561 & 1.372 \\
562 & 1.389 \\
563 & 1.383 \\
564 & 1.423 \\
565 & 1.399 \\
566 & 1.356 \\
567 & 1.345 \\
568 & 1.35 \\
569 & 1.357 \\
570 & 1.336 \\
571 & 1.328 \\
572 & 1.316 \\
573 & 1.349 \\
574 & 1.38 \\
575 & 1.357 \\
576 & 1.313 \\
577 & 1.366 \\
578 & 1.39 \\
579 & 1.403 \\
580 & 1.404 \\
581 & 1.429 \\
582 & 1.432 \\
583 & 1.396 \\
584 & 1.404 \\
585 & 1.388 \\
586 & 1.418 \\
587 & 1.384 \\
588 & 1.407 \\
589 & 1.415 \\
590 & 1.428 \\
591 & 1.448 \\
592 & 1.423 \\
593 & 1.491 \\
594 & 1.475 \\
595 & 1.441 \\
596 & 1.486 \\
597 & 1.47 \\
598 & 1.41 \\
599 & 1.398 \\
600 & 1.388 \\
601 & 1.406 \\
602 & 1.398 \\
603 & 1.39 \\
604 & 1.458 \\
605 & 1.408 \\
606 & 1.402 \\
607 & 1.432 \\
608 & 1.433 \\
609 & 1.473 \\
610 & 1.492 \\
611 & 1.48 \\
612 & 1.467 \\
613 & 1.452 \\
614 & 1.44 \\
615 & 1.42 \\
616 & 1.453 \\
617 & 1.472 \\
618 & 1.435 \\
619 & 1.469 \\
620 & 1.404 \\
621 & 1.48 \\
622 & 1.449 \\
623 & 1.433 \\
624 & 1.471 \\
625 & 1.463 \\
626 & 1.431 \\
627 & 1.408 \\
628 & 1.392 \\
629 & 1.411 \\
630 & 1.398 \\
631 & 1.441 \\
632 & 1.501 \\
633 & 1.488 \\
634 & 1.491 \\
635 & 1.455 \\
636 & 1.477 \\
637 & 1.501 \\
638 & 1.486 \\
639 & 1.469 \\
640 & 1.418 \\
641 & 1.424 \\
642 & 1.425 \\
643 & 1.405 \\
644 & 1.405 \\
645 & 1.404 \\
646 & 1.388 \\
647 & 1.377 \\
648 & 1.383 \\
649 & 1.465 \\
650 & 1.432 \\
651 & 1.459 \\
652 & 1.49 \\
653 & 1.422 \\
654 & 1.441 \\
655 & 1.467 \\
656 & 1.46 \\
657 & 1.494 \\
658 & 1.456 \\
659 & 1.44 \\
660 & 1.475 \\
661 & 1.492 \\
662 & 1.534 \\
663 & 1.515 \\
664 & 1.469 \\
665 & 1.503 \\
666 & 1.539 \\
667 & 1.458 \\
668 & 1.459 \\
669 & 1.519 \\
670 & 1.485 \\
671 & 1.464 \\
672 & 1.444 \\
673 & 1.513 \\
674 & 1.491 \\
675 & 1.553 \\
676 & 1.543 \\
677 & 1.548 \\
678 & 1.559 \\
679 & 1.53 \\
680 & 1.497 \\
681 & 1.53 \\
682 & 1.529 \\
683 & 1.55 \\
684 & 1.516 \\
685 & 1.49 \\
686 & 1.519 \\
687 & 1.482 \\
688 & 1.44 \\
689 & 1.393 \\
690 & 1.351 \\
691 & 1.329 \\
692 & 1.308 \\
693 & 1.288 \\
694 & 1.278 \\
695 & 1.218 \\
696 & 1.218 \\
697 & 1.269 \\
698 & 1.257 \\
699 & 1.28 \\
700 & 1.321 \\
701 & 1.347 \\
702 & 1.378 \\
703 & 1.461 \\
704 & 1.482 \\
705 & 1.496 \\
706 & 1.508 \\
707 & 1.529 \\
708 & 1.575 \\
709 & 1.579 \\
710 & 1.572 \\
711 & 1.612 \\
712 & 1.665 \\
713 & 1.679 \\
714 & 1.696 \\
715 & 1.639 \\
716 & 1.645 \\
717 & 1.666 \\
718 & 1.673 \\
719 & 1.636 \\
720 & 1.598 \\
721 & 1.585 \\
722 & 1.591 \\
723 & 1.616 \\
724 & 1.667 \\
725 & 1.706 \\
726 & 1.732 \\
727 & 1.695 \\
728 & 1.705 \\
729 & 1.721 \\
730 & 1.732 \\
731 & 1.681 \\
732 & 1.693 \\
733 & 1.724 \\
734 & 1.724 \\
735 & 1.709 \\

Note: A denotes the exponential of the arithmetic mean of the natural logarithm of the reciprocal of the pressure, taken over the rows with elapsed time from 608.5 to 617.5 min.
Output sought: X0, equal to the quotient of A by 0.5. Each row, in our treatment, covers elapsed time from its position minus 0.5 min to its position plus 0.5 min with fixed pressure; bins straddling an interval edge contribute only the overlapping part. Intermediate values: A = 0.685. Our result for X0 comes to 1.37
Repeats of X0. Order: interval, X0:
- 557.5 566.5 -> 1.43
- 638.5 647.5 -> 1.42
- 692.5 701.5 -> 1.57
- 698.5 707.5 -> 1.41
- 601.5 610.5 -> 1.40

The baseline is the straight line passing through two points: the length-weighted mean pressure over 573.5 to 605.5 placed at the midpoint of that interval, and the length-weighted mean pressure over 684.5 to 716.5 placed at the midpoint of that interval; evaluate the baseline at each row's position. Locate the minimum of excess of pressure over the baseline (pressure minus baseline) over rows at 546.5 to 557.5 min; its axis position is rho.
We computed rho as 552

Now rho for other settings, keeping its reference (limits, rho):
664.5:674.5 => 672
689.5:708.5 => 696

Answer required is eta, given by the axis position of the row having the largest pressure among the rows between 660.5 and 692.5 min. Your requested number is 678 min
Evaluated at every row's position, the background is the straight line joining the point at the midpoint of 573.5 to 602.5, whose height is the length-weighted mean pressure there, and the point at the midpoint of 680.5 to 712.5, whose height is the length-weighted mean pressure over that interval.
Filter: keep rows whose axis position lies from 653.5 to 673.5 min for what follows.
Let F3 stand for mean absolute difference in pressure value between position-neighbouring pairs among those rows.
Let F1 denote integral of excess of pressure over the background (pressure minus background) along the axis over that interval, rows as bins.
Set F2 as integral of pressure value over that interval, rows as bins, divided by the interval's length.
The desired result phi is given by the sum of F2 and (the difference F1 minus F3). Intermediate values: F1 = 1.1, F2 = 1.48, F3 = 0.0335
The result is 2.6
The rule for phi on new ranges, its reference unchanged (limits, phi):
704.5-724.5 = 5.1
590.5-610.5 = 1.8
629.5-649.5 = 1.8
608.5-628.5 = 2.1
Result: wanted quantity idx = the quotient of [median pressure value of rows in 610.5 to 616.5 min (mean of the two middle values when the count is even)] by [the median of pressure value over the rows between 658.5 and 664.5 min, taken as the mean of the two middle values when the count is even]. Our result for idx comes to 0.98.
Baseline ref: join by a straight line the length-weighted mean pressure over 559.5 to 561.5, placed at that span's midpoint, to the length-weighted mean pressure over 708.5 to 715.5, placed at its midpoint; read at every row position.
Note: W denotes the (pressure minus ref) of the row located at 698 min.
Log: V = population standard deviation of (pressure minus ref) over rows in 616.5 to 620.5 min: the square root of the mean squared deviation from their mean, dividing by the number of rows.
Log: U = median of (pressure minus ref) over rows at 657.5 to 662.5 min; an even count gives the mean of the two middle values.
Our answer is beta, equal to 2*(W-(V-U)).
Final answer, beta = -0.92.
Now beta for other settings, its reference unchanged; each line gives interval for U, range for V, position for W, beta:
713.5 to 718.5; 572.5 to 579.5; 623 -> -0.13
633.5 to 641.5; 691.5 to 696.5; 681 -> -0.28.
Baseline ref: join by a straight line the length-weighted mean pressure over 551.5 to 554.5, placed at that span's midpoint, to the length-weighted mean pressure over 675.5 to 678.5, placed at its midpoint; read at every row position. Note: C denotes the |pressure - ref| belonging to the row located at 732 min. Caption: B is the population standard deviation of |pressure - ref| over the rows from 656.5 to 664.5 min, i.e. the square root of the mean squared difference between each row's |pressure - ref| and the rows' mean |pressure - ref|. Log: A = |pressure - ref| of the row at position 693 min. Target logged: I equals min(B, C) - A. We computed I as -0.270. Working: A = 0.293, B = 0.023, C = 0.037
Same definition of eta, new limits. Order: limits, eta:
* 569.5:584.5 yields 582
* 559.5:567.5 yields 564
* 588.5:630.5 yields 610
